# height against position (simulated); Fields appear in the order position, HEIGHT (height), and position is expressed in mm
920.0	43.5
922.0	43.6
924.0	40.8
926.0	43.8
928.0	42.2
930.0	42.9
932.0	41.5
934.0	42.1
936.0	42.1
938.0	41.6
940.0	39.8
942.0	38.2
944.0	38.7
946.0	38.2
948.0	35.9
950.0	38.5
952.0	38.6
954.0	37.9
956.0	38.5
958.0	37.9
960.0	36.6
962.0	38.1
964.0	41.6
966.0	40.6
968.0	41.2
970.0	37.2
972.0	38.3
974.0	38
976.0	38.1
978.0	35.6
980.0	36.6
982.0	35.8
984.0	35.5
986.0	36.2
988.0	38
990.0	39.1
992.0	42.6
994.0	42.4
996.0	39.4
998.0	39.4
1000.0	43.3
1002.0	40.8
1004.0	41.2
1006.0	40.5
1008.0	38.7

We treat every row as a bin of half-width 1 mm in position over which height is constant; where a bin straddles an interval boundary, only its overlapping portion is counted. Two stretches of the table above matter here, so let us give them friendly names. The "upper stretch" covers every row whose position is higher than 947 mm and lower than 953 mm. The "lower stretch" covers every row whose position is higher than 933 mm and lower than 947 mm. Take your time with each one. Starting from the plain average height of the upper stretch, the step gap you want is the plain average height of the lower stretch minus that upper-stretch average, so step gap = 2.4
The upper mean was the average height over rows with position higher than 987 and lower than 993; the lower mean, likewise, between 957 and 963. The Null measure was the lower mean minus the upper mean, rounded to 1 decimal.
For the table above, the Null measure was -2.4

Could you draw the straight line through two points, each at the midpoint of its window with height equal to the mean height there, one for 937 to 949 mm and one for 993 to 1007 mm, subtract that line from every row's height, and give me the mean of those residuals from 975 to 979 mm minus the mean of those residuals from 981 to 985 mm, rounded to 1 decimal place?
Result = 1.4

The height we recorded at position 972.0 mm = 38.3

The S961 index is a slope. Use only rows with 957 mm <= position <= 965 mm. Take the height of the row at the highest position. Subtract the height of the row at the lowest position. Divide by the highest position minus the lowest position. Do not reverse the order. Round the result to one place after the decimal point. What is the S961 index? 0.6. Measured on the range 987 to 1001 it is 0.4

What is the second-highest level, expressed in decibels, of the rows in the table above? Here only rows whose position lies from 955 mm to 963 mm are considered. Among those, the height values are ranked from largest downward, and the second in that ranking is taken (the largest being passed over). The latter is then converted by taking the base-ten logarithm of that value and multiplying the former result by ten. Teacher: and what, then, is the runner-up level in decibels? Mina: 15.8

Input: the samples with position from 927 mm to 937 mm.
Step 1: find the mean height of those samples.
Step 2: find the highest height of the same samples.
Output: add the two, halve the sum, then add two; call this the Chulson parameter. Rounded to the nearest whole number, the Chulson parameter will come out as 45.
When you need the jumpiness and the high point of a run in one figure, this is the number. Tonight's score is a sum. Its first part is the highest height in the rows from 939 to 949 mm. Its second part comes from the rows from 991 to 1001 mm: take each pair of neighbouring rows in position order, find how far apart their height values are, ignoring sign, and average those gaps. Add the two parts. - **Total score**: 41.6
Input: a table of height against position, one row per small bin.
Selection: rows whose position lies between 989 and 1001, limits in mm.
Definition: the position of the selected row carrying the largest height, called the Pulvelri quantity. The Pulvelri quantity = 1000.0 mm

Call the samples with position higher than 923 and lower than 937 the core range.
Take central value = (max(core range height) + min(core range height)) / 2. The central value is 42.3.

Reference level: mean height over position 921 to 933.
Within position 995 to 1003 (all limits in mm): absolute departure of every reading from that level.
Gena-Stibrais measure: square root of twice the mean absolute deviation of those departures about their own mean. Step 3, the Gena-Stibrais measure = 1.35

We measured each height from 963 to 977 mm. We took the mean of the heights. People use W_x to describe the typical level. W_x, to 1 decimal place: 39.3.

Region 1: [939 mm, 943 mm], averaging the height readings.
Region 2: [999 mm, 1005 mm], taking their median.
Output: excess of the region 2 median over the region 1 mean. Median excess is 2.2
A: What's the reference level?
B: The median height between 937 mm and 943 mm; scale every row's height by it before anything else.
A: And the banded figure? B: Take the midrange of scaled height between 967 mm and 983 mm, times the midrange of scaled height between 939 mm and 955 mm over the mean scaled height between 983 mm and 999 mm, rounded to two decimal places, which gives 0.93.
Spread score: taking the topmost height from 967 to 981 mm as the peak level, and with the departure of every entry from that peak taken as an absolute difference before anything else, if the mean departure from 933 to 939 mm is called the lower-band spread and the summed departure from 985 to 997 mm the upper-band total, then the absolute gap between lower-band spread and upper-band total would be 14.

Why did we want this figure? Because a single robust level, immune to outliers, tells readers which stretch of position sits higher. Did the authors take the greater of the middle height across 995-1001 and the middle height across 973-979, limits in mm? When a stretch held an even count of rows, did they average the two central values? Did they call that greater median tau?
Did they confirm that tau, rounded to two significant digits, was 39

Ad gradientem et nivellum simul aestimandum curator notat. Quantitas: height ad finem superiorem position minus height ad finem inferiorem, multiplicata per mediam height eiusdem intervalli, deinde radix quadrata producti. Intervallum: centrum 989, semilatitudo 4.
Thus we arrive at 16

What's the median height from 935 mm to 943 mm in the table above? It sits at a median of 40.7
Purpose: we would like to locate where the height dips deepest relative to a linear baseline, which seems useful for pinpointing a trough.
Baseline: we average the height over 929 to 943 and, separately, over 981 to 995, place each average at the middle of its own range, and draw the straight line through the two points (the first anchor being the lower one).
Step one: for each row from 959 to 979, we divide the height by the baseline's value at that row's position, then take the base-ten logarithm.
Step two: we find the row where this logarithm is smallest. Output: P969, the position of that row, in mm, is 978.0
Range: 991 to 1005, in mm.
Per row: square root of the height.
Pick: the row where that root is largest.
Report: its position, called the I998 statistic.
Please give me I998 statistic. 1000.0 mm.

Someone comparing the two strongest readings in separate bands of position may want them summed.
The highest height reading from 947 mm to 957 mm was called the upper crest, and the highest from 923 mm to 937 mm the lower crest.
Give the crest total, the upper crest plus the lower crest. 82.4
